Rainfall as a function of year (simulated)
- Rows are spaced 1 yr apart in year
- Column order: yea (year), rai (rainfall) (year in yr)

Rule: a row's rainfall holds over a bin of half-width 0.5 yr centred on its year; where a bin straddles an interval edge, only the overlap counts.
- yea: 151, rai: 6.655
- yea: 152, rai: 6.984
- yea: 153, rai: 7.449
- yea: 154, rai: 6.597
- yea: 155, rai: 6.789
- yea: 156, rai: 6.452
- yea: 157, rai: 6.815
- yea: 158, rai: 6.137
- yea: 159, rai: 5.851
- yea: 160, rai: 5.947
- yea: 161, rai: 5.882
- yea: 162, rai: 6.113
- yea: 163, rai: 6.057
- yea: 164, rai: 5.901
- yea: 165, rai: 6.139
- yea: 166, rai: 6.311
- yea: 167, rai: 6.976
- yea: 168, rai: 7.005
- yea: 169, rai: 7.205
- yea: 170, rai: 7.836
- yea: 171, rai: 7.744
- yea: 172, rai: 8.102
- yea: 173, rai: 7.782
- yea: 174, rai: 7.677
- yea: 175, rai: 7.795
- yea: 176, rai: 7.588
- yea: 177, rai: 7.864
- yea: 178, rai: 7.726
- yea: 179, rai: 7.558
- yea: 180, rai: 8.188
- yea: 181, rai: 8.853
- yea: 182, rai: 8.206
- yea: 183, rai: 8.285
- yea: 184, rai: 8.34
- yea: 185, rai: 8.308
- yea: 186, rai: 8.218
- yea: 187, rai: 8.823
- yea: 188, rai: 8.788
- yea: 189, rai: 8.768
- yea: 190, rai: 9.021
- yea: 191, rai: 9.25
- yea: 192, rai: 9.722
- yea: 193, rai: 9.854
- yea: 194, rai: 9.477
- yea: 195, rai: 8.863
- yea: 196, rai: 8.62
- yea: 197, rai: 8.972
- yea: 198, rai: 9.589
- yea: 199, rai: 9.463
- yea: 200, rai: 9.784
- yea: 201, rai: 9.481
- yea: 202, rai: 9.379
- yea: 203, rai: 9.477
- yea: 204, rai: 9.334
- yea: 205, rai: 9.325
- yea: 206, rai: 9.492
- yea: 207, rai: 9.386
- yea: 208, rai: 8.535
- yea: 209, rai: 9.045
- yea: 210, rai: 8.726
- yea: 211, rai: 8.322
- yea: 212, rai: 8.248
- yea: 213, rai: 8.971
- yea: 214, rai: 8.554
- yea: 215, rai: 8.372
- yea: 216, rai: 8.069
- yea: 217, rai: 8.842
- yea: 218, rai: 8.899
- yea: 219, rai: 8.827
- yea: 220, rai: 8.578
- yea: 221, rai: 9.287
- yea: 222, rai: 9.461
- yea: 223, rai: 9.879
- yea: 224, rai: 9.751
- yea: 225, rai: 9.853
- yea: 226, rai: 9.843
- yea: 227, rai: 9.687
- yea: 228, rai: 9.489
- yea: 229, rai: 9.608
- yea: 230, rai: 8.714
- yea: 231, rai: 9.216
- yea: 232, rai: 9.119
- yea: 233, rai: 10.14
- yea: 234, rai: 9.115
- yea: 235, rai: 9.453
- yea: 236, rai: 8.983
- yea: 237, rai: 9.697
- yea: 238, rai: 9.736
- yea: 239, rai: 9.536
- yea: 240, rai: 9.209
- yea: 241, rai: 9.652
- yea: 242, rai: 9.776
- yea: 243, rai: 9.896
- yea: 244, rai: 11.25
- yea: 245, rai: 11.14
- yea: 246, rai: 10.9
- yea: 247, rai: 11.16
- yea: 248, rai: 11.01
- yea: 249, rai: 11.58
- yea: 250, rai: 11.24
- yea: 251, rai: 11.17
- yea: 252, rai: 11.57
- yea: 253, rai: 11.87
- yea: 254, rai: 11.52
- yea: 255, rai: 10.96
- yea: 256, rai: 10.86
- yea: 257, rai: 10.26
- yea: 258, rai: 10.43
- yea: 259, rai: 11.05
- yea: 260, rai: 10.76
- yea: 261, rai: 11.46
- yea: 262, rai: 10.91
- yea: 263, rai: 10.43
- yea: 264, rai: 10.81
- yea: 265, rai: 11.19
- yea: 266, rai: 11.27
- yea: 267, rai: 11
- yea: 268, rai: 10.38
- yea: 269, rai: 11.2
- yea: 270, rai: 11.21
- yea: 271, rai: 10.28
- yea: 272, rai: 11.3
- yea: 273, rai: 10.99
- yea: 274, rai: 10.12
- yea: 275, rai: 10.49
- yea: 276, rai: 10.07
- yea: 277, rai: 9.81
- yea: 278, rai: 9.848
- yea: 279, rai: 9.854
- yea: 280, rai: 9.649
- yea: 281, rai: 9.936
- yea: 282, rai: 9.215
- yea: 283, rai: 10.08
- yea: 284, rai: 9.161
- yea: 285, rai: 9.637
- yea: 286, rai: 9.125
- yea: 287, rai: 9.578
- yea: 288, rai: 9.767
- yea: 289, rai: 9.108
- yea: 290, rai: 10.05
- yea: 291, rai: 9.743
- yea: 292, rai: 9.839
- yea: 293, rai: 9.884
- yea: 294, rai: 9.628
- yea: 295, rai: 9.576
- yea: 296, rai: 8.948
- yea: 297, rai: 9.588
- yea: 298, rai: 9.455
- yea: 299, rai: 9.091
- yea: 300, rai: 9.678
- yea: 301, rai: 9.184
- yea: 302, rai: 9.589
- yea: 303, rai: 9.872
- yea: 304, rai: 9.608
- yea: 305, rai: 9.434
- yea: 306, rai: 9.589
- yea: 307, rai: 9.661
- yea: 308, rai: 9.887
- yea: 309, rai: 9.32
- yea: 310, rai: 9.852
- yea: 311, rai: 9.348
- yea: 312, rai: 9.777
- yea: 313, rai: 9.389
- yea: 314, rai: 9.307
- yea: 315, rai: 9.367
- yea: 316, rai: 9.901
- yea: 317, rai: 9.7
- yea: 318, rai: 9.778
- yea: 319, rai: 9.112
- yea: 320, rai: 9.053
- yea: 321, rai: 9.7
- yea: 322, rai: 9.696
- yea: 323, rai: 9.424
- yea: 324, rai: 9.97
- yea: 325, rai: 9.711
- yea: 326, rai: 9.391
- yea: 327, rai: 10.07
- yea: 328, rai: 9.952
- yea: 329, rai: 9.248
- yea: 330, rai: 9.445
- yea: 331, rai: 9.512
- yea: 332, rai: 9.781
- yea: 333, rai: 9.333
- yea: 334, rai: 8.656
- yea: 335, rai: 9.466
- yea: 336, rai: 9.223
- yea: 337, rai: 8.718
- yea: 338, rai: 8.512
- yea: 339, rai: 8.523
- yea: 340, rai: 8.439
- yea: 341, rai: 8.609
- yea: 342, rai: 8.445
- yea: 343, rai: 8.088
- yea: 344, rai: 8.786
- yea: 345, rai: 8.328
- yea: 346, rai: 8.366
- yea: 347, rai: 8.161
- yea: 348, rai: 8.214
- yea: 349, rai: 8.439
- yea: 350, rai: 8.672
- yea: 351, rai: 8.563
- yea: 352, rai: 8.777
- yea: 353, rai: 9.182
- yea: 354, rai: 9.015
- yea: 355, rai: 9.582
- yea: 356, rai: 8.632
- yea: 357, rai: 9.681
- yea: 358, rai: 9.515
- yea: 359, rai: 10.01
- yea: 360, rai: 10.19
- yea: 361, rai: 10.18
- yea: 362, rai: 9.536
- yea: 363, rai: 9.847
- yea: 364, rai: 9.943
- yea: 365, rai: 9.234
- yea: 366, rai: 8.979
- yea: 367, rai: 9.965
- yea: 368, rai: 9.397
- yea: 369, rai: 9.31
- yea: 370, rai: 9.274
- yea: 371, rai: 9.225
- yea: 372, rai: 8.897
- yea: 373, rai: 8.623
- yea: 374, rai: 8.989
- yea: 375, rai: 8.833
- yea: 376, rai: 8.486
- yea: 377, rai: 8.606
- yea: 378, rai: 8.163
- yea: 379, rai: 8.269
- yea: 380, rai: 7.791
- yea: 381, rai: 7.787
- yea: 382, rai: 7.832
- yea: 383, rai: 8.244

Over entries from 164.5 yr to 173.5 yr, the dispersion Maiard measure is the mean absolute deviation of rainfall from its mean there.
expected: 0.56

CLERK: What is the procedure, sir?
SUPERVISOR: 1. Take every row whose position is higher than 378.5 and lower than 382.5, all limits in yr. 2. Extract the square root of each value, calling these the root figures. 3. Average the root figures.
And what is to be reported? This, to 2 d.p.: 2.81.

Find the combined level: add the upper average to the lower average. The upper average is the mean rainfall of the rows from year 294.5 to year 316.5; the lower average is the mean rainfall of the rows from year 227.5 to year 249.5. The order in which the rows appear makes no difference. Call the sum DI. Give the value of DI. 19.4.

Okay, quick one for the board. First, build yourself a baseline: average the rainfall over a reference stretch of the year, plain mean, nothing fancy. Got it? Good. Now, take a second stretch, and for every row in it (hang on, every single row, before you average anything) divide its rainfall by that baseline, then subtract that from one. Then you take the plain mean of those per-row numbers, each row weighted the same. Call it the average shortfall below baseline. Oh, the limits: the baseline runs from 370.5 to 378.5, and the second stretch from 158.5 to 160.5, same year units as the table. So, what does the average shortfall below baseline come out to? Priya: 0.32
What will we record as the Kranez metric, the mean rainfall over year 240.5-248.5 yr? 10.6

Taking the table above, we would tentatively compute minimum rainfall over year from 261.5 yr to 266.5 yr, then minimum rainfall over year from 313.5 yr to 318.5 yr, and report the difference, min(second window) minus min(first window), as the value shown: -1.1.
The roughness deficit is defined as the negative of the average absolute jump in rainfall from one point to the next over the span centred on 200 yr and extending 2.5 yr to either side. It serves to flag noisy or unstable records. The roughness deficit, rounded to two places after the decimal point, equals -0.21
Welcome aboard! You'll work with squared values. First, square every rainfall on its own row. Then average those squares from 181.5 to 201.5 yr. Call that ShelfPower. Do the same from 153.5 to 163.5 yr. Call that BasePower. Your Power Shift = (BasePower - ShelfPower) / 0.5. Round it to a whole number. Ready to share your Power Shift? -84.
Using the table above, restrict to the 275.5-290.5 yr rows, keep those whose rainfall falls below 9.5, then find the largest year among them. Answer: 289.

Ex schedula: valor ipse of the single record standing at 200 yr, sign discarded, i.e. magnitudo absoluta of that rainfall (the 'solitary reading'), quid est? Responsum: 9.8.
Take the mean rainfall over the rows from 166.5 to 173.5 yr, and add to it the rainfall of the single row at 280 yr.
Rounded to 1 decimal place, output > 17.2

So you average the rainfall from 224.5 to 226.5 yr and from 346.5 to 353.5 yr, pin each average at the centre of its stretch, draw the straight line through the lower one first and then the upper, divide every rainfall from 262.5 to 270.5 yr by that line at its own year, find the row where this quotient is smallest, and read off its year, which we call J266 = 263 yr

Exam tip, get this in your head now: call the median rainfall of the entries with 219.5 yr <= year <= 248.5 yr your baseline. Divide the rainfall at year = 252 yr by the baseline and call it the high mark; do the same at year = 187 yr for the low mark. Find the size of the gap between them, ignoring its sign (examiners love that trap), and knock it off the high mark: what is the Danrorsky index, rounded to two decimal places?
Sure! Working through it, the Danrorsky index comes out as 0.91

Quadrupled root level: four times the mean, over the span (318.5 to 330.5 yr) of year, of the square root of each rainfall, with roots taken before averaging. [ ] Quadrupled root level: 12.4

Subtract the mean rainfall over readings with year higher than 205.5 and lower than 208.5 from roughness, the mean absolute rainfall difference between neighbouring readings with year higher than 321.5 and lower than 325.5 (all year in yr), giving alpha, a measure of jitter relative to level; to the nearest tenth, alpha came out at -8.8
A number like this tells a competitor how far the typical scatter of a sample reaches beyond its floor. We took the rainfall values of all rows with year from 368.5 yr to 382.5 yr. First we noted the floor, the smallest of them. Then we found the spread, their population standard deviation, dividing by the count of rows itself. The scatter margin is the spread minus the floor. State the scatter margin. -7.3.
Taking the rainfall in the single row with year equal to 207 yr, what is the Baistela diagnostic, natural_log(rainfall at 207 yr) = 2.24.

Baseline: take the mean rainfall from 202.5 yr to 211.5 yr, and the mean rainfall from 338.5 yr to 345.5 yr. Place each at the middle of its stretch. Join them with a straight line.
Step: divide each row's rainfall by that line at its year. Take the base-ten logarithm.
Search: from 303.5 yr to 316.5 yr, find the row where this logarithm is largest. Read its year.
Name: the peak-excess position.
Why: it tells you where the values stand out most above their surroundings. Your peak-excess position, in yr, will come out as 316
